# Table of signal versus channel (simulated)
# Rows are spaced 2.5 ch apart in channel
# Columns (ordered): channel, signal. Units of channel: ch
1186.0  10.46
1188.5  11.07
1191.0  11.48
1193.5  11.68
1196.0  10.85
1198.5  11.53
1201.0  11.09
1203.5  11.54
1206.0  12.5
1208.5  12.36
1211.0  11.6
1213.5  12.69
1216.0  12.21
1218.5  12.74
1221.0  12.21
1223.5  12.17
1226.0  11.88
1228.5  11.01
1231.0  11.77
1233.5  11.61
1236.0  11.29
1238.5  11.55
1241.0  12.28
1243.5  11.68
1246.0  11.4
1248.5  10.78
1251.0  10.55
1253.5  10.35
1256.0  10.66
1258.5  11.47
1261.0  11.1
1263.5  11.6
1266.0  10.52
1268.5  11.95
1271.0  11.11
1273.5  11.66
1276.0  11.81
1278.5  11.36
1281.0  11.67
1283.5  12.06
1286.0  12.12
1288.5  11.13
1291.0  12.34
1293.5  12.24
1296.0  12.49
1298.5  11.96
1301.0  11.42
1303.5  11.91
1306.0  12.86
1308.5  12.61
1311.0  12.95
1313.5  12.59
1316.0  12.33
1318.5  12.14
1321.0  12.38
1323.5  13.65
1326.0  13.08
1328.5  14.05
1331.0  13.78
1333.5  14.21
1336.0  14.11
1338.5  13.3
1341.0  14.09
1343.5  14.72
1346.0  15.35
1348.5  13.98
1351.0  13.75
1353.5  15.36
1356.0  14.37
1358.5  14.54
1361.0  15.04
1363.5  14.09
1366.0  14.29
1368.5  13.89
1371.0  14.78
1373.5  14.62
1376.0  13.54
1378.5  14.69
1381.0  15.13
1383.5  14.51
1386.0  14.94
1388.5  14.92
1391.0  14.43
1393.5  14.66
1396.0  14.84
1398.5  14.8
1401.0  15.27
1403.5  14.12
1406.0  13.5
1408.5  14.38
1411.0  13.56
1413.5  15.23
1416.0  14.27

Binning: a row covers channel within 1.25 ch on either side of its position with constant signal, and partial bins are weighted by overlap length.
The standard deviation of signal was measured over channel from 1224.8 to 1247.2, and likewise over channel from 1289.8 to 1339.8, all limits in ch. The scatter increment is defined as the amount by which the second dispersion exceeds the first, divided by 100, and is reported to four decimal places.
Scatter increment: 0.0044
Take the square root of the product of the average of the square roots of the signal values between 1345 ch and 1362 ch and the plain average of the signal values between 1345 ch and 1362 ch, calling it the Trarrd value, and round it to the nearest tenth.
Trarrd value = 7.5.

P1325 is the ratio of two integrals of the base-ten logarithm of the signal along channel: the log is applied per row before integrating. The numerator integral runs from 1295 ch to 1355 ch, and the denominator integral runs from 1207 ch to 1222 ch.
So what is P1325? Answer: 4.1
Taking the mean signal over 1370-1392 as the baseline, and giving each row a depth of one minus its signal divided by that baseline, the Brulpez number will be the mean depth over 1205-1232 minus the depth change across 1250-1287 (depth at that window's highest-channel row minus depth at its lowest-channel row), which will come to 0.279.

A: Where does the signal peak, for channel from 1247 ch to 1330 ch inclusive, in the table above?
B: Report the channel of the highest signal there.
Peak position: 1328.5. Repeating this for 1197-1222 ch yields 1218.5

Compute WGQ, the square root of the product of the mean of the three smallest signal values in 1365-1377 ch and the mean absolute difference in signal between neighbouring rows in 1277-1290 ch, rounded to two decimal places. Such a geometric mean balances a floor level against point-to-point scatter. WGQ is 2.47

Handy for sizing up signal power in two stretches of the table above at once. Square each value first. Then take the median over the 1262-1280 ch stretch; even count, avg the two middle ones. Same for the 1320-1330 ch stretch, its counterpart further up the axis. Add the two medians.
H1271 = 313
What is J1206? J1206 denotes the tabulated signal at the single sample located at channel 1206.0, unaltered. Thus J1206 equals 12.5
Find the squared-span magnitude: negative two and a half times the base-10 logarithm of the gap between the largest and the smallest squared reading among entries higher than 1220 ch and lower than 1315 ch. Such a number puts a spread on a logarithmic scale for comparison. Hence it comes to -4.5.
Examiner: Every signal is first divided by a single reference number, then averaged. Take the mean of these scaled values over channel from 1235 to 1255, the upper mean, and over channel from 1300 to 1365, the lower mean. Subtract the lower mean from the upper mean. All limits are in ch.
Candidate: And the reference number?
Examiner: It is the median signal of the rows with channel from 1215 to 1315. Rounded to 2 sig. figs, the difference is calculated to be -0.20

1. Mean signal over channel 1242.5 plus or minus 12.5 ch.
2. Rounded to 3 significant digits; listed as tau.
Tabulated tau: 11.3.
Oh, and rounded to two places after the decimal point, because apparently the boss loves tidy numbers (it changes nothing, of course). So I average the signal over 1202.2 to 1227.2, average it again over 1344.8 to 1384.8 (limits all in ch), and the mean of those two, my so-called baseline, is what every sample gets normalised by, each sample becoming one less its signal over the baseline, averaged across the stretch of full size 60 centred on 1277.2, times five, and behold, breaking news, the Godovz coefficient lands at 0.67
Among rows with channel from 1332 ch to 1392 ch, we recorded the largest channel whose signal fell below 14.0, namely 1376.0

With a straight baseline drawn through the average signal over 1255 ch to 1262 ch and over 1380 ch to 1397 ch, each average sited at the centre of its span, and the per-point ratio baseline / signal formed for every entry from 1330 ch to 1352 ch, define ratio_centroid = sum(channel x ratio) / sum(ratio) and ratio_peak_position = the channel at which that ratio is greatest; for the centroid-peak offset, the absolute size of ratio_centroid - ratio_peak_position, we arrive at 2.5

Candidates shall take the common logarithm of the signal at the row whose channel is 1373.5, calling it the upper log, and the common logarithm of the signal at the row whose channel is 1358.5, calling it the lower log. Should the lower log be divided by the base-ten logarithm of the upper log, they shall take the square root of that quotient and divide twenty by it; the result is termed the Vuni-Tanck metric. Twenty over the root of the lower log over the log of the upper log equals 4.8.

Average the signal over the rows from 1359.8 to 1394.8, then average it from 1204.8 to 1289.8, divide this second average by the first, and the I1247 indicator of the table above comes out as 0.799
